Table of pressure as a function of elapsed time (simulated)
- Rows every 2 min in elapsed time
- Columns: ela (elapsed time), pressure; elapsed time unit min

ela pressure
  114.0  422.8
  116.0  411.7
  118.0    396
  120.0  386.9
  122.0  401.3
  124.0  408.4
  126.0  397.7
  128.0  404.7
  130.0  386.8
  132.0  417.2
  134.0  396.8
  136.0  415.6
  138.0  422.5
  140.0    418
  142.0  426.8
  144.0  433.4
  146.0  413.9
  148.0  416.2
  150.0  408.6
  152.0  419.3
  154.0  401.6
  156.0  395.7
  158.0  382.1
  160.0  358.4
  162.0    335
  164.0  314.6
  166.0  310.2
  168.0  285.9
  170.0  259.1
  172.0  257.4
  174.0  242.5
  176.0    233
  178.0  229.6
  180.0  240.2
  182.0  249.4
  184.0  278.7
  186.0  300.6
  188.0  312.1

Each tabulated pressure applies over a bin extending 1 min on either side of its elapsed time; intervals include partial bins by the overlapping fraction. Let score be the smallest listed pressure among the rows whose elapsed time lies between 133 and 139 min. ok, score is 396.8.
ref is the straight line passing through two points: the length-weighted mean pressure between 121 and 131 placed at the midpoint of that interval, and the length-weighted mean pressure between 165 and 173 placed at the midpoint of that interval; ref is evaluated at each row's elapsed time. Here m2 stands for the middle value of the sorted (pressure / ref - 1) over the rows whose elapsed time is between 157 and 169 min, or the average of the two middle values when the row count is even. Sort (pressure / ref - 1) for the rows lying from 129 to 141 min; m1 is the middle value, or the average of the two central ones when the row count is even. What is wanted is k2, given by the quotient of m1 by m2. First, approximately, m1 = 0.10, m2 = 0.103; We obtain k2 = 1.0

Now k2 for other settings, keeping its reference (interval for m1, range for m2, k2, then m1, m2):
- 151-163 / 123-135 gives 14.3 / 0.24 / 0.017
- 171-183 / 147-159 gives -0.3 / -0.06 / 0.244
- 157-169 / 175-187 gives 37.1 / 0.10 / 0.003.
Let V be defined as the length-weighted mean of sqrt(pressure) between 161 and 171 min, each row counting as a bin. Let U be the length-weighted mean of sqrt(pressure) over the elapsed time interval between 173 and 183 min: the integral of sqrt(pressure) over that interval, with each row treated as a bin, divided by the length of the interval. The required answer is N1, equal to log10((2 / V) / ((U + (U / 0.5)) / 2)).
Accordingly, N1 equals -2.30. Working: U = 15.5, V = 17.3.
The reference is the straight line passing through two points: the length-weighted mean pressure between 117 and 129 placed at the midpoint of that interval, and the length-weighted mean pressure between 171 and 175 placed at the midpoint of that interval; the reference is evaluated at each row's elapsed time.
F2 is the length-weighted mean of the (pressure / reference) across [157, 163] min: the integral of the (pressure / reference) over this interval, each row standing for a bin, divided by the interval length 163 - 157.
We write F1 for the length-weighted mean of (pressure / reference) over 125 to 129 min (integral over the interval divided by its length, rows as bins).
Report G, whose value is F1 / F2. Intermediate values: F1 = 1.04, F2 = 1.24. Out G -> 0.84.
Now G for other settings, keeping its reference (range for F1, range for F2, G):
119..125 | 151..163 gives 0.77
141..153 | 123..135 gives 1.22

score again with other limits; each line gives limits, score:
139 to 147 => 413.9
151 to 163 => 335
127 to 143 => 386.8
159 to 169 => 285.9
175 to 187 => 229.6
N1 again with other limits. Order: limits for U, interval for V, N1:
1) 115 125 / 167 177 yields -2.38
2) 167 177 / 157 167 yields -2.34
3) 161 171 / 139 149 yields -2.43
